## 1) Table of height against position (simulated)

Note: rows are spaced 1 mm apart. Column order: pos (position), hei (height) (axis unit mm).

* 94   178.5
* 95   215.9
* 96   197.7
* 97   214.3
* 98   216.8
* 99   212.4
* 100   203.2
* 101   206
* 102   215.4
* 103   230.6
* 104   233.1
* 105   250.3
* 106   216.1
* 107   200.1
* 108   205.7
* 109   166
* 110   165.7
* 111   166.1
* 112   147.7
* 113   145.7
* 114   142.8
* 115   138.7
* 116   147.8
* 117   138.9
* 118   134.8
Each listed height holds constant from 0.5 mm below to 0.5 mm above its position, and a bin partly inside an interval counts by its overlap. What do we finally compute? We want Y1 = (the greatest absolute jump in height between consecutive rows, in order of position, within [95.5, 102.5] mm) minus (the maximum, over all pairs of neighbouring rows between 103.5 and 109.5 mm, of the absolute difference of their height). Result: -23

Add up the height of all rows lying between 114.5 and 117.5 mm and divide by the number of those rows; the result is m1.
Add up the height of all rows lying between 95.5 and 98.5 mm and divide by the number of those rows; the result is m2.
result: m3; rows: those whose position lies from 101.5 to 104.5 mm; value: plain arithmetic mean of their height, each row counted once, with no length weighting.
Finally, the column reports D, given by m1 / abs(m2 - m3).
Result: 8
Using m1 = 142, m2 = 210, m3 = 226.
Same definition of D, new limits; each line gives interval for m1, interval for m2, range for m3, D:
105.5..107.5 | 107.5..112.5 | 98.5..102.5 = 5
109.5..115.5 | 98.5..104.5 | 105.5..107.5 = 17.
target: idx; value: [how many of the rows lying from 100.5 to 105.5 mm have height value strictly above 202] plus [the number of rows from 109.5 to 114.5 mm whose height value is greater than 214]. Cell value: 5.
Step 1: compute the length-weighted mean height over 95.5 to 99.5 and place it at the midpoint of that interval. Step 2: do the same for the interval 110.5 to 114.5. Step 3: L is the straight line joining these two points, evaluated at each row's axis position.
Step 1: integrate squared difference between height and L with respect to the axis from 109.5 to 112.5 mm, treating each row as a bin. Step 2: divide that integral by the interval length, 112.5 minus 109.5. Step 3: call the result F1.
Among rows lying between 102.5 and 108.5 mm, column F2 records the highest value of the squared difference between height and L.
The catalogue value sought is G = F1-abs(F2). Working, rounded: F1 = 47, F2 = 4881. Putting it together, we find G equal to -4834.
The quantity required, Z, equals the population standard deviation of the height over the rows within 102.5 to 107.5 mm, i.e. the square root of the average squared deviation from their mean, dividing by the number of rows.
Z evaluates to 17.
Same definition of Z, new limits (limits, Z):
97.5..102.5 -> 5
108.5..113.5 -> 9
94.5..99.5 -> 7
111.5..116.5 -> 3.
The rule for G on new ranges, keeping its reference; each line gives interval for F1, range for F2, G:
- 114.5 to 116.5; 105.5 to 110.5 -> -1508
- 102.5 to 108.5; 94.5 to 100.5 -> 1780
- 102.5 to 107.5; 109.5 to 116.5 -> 2149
